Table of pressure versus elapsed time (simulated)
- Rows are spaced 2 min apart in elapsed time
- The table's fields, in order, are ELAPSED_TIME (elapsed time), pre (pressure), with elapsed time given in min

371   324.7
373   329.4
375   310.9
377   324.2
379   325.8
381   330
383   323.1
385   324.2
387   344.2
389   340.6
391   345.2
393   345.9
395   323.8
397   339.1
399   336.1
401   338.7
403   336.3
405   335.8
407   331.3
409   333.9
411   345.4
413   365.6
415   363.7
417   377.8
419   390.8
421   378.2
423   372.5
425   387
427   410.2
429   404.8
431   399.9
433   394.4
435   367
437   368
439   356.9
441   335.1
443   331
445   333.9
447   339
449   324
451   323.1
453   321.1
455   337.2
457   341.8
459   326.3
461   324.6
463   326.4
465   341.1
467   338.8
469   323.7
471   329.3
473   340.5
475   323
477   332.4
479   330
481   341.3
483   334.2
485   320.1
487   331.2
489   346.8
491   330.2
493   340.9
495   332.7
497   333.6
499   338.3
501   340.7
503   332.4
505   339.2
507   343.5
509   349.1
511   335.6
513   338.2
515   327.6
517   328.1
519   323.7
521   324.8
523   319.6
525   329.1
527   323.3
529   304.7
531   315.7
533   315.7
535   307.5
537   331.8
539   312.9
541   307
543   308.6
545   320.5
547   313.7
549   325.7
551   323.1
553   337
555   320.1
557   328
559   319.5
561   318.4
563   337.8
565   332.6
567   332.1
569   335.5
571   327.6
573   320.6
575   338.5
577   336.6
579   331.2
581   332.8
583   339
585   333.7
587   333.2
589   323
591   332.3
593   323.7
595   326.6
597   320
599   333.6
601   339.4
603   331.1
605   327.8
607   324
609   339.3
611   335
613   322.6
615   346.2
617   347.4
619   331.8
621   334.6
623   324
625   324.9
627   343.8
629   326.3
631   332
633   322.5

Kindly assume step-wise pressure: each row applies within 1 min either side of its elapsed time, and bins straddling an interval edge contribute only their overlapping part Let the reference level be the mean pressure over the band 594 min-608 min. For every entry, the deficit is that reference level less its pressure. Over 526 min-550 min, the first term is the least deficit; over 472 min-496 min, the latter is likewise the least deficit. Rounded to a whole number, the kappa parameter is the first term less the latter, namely 15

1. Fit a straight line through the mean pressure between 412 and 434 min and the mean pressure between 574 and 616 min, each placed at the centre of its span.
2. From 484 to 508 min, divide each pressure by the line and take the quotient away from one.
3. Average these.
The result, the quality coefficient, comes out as 0.07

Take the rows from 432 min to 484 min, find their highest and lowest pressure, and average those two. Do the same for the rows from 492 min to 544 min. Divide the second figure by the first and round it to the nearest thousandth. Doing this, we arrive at 0.914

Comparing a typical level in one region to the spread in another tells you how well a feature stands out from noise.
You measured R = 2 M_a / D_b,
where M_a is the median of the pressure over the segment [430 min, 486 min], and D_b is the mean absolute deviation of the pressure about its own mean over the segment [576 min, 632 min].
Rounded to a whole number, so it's 118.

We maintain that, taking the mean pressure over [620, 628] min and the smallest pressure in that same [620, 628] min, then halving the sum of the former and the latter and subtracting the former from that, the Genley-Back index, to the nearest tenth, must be -3.9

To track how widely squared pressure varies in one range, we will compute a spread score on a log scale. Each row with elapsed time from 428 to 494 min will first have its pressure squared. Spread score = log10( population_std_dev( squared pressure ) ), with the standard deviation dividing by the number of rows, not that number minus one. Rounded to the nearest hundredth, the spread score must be 4.20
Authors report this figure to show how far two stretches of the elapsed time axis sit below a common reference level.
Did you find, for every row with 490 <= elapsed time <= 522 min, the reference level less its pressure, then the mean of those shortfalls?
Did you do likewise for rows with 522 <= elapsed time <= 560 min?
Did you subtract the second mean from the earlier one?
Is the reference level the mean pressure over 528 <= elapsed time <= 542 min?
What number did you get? -15.8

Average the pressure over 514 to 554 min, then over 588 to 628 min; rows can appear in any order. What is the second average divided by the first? 1.04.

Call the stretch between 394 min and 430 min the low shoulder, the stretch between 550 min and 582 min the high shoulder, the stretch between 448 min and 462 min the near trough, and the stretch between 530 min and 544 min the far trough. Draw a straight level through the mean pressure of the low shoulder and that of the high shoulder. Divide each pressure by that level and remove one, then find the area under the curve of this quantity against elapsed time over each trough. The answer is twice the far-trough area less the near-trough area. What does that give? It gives -0.84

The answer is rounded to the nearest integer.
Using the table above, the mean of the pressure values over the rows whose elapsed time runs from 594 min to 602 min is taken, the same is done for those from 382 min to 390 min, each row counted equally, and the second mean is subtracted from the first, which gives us -3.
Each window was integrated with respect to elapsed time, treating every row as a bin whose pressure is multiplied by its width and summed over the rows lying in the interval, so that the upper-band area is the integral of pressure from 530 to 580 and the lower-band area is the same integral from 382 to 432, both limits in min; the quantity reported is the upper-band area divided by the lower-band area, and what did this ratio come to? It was 0.91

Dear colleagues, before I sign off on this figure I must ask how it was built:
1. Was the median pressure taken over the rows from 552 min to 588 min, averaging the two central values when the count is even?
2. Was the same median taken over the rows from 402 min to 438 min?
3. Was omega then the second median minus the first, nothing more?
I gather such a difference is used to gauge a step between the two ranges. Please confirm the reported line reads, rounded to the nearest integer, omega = 38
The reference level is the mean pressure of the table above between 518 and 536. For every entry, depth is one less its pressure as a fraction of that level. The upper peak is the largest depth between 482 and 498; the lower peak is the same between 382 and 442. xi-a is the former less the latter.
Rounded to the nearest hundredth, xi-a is 0.01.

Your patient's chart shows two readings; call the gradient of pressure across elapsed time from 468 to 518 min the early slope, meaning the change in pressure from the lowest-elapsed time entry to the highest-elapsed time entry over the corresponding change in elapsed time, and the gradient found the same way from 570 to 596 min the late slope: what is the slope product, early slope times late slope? 0.00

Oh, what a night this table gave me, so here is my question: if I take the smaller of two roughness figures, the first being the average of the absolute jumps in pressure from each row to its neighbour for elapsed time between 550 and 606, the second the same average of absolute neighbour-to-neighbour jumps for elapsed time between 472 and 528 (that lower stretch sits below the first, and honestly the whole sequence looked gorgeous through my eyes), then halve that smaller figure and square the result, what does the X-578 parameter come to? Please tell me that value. 13.6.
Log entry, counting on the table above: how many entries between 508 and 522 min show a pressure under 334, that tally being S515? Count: 4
